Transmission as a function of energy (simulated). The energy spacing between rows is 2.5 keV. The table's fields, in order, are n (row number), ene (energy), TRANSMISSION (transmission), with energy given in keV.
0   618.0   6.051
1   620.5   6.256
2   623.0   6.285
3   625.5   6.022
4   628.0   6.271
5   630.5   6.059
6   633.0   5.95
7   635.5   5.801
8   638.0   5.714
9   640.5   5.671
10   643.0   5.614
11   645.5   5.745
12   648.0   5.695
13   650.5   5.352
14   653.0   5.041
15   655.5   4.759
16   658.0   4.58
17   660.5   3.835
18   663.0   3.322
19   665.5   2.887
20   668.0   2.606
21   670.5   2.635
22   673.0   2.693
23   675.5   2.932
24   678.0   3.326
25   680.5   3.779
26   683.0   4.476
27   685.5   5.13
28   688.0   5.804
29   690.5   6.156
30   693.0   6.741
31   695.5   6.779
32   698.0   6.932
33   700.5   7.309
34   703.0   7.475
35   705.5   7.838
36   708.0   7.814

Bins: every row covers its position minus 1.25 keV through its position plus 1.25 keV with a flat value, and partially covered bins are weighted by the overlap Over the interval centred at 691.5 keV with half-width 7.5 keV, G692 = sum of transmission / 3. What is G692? 12.5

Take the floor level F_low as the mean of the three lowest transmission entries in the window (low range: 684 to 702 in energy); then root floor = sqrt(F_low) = 2.39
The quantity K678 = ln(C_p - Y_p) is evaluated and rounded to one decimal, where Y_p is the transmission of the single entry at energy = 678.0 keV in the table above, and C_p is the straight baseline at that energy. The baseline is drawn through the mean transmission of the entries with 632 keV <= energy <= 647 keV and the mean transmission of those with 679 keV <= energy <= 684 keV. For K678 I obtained -0.1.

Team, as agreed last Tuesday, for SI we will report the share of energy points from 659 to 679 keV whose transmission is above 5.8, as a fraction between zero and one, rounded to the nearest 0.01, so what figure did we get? 0.00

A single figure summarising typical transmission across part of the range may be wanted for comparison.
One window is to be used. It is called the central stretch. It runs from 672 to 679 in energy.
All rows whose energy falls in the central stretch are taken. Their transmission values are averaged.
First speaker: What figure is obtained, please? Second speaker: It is 3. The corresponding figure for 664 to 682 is 3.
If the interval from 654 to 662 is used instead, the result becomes 4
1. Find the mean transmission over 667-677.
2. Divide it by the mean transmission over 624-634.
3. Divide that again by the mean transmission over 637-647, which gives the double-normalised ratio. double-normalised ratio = 0.08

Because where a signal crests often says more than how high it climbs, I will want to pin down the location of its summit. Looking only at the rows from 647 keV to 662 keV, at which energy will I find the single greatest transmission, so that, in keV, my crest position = 648.0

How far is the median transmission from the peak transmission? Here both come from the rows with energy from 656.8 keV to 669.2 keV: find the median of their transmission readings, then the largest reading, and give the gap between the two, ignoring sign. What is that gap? 1.3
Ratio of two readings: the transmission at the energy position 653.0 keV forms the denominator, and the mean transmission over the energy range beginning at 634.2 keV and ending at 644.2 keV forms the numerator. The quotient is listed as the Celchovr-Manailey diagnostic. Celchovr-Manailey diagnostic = 1.1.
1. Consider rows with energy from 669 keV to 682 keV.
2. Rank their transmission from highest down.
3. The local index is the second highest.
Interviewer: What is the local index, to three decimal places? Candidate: 3.326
